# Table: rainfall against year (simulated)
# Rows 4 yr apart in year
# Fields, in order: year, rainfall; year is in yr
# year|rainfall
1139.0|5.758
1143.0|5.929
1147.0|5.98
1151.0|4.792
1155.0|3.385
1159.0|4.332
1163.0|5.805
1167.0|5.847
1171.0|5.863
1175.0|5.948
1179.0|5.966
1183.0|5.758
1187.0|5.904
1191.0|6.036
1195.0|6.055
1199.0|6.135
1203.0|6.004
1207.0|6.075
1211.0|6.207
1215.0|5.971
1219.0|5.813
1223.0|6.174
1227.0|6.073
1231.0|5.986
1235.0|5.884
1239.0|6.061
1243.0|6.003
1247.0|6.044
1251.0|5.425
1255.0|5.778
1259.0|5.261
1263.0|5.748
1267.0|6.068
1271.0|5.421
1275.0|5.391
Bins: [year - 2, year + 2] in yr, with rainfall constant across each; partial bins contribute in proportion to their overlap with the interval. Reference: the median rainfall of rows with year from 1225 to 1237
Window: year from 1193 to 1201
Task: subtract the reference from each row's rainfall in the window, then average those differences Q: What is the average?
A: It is 0.11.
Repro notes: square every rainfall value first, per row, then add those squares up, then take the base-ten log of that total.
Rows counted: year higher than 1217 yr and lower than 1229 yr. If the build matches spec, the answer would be 2.037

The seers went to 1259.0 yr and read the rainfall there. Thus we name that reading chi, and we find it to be 5.261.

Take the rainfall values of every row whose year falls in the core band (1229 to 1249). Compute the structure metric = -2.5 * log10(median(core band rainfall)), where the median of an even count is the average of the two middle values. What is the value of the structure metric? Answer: -1.95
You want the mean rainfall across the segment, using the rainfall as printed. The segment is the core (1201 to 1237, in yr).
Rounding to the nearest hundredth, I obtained 6.02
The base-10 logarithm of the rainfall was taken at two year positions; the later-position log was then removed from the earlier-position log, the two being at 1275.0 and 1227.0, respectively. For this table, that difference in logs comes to 0.052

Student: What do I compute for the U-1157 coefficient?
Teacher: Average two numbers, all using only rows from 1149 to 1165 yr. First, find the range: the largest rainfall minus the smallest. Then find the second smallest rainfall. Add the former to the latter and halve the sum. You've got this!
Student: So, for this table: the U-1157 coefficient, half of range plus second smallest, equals 3.38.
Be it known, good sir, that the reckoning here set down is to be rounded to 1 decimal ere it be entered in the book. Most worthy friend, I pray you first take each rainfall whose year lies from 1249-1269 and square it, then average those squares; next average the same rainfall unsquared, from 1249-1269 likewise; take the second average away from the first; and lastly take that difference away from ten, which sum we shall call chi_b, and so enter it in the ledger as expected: -16.4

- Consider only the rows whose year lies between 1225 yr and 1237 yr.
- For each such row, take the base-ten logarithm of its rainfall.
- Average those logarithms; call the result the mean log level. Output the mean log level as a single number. 0.777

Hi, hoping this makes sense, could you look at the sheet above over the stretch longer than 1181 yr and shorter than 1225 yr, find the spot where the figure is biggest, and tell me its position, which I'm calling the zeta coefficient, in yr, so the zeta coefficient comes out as 1211.0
